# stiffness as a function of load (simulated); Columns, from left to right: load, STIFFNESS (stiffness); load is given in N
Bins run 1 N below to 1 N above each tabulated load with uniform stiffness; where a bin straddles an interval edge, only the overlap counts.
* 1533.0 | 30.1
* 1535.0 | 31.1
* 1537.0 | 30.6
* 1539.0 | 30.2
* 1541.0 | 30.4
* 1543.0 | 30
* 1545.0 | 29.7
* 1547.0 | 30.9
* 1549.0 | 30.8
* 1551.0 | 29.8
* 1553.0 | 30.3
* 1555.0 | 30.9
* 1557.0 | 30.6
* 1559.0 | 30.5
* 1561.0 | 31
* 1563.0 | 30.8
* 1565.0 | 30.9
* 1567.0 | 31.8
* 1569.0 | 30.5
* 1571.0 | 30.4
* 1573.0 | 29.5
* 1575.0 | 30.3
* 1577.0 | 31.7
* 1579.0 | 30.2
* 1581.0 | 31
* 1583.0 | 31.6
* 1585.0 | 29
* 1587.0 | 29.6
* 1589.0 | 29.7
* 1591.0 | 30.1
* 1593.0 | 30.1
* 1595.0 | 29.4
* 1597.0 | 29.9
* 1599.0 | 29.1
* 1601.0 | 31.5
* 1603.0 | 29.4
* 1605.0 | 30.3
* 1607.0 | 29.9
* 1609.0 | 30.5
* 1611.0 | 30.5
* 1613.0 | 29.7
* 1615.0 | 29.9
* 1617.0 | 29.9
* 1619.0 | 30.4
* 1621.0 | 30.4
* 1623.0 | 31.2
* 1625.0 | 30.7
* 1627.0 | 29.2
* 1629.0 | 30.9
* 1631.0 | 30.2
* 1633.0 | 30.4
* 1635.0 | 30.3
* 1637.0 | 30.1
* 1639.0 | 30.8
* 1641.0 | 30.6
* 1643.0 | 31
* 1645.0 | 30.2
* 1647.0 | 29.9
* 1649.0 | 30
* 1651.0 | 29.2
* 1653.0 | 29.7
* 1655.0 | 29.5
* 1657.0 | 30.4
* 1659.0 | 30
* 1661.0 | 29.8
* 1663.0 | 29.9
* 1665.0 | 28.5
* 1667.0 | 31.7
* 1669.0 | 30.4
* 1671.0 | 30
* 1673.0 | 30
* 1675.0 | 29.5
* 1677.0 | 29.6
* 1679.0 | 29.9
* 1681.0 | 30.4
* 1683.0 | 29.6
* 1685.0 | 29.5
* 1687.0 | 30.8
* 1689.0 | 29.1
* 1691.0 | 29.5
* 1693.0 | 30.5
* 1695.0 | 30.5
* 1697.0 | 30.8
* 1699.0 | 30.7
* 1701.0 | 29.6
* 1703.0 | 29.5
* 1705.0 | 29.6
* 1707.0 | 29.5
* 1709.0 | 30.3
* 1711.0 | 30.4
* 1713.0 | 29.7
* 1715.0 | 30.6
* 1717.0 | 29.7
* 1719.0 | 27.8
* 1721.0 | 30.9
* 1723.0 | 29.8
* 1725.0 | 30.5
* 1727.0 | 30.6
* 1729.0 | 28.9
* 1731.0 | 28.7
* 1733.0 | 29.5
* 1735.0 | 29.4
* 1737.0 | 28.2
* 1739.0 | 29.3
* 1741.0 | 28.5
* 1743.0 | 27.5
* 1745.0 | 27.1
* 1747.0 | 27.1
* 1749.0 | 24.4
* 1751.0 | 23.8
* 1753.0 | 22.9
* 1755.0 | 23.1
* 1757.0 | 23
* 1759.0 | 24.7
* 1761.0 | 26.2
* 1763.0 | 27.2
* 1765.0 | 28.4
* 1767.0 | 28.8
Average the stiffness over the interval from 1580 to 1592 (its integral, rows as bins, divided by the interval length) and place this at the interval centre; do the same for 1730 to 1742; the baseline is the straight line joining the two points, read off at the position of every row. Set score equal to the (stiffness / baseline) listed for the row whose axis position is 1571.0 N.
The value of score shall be 1.00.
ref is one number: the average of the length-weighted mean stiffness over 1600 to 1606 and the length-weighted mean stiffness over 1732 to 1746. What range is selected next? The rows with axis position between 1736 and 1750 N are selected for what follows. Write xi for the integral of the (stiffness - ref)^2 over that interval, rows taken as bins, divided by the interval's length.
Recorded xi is 6.12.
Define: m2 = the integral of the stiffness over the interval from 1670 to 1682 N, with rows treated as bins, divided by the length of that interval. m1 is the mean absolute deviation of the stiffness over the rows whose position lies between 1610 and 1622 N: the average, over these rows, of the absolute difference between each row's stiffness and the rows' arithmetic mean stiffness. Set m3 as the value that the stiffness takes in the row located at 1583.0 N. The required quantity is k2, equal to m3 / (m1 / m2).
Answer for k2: 3149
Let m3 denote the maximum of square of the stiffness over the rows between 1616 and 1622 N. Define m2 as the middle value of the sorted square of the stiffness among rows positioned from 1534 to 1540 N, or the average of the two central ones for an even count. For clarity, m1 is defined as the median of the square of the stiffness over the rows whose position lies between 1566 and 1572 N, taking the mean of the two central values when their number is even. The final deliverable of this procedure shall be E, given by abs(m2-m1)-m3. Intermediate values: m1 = 930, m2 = 936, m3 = 924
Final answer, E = -918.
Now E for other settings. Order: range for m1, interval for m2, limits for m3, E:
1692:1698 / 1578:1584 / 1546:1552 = -924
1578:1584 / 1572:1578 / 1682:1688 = -906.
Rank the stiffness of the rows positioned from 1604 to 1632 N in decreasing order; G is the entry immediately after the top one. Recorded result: 30.9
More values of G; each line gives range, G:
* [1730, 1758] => 29.4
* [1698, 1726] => 30.7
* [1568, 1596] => 31.6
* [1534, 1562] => 31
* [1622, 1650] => 31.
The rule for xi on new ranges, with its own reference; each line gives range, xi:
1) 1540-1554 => 0.86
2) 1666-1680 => 0.97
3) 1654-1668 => 1.07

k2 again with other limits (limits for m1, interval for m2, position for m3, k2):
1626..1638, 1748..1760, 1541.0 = 2022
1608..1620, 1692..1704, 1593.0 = 2877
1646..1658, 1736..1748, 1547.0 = 2727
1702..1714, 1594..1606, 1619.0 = 2642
